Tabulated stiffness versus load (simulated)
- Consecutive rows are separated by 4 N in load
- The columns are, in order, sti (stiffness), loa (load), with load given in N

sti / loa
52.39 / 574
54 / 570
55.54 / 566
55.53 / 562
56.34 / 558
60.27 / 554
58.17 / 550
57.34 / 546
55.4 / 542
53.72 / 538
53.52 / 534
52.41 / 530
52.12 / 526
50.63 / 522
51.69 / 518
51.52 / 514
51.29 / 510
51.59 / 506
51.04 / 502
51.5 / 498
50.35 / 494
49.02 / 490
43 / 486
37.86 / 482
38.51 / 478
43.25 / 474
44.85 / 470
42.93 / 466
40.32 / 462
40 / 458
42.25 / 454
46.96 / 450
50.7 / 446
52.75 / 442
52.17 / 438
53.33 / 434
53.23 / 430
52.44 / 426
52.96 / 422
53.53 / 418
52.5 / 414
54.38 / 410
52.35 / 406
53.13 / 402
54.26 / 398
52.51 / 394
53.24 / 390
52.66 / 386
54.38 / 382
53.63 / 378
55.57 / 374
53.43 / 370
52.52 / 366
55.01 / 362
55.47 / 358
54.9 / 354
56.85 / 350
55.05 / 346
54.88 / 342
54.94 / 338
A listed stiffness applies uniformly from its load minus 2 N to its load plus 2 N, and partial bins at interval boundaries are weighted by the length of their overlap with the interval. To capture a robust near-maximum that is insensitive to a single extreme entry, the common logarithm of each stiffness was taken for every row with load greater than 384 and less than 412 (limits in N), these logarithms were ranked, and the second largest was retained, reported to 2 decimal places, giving 1.73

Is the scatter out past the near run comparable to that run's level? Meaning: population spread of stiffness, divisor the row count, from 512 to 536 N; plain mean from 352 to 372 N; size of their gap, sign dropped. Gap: 53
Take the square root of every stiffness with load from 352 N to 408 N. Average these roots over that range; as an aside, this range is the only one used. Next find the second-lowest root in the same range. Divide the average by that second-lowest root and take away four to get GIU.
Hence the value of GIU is -2.99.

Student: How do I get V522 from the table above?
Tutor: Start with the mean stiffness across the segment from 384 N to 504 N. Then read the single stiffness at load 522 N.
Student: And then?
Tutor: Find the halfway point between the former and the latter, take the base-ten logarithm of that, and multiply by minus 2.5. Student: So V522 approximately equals -4.24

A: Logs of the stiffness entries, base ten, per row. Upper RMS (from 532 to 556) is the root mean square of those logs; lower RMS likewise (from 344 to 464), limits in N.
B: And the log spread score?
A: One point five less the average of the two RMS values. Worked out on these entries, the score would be -0.23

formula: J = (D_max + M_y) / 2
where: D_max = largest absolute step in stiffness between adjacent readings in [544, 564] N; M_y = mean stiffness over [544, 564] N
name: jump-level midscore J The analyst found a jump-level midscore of 30.7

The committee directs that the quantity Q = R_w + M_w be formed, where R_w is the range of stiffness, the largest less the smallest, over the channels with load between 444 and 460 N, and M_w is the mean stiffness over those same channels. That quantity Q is 56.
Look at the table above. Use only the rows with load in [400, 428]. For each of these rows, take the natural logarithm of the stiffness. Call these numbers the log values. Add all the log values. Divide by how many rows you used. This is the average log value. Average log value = 3.97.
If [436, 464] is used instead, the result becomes 3.83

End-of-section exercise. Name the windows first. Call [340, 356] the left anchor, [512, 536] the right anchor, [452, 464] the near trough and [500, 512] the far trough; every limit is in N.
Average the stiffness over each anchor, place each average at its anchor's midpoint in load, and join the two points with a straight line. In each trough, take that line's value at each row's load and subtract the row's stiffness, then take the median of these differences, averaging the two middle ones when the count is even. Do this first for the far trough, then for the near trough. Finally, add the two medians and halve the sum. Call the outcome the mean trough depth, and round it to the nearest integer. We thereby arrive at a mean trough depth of 7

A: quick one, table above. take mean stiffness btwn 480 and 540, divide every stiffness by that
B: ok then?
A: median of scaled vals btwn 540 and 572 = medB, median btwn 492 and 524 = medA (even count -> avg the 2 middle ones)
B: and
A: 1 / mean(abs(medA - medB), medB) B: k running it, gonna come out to 1.66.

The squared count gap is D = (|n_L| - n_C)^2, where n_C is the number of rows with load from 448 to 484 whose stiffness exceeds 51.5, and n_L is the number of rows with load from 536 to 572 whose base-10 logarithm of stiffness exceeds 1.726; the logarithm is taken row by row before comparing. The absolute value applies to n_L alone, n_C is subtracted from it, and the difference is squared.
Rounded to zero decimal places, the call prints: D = 81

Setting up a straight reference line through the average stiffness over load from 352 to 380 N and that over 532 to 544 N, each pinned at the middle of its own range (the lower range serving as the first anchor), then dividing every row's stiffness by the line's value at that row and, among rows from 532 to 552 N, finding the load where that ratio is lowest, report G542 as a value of 534 N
